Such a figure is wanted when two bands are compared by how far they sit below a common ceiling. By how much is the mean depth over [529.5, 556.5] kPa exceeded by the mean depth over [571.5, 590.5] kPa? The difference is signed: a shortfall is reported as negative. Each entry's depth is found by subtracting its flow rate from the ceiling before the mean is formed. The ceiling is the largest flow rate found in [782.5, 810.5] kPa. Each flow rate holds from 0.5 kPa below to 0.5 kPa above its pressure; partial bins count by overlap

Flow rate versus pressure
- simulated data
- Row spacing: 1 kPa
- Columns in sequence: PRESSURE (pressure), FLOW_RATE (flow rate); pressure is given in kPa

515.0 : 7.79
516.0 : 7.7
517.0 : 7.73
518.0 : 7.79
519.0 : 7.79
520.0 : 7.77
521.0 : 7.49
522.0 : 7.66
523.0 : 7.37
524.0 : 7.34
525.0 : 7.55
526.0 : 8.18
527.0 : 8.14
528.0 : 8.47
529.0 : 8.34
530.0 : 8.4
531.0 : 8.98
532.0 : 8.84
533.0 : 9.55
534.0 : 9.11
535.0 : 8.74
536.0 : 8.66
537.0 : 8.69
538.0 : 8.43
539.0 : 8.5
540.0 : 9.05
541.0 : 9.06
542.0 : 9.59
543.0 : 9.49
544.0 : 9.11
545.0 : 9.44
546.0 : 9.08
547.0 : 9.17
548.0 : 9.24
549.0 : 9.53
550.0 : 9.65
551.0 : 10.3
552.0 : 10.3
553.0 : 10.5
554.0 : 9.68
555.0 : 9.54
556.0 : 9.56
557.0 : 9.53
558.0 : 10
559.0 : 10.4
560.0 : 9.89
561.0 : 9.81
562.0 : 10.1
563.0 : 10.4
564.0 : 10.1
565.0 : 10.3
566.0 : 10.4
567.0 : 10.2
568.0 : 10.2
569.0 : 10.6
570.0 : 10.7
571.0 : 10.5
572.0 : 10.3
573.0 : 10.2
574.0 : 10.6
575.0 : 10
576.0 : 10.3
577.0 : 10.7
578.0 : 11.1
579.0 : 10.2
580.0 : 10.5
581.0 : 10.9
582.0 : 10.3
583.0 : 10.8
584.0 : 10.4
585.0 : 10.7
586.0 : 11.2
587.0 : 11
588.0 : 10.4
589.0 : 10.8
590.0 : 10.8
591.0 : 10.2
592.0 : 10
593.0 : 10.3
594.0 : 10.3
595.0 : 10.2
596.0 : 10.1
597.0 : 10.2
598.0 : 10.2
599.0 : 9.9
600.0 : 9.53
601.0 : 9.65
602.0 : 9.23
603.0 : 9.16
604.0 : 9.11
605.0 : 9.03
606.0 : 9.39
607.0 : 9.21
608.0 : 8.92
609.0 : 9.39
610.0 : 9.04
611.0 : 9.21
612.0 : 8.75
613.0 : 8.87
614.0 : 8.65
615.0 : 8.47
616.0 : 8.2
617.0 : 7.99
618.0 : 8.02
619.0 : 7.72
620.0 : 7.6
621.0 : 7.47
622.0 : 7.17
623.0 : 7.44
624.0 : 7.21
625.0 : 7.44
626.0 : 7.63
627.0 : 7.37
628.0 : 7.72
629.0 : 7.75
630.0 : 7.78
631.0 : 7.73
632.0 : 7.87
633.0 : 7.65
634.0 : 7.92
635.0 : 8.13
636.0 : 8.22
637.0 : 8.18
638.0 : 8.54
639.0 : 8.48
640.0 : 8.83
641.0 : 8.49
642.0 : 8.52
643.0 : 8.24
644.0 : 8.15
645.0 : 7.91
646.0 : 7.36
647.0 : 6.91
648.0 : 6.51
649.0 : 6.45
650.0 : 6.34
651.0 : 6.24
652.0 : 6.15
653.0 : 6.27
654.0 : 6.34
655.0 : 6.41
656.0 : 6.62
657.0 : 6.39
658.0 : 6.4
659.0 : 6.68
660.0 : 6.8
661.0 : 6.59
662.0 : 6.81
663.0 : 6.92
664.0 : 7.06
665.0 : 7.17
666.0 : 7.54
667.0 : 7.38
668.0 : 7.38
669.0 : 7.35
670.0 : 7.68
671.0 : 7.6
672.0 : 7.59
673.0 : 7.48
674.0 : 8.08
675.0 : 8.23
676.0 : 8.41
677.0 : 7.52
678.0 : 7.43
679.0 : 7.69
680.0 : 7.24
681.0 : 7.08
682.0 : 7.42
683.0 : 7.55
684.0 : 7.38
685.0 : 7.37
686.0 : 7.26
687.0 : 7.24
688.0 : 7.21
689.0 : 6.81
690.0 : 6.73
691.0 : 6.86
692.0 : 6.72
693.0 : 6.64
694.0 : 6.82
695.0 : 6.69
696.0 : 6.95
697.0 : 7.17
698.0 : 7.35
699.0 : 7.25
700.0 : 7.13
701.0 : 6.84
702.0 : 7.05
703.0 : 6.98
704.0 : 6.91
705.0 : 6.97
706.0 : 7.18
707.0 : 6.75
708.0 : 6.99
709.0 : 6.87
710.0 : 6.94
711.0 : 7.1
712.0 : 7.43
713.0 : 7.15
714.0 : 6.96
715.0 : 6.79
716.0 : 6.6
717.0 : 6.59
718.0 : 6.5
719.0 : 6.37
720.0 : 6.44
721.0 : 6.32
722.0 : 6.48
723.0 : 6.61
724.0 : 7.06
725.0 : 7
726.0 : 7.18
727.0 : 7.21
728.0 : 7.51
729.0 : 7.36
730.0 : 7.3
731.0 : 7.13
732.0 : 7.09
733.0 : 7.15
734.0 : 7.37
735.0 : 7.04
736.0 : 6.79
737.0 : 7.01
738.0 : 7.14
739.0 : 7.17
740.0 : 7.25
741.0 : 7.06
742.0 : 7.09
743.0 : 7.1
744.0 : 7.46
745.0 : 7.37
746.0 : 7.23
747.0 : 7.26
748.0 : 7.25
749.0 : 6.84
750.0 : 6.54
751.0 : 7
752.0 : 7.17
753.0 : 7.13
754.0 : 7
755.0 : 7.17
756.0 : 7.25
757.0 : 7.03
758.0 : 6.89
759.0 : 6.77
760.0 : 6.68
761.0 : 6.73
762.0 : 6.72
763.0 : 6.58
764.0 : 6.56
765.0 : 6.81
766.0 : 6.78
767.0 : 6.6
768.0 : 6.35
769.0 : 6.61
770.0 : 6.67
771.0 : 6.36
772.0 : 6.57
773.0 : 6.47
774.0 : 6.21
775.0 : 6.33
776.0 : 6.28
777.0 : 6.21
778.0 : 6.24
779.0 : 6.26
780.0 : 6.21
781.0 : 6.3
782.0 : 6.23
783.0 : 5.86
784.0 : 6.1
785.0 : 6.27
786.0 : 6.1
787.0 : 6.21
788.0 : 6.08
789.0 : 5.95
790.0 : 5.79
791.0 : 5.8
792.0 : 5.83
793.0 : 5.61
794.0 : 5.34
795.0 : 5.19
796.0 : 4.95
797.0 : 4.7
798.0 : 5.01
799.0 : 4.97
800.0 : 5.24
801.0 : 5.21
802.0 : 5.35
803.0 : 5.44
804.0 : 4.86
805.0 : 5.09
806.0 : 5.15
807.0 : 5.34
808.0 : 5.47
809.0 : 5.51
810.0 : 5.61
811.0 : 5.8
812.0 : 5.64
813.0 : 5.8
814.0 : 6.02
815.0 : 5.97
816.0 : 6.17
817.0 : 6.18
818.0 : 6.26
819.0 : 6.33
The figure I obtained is -1.3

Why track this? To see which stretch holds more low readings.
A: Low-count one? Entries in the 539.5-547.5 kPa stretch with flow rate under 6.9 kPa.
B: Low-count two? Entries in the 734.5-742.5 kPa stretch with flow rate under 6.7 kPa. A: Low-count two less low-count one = 0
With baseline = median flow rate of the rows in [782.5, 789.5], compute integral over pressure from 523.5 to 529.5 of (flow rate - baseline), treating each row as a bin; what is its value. 11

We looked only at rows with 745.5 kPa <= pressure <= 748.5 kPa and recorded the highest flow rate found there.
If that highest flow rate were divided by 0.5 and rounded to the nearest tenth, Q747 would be 14.5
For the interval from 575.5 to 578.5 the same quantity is 22.2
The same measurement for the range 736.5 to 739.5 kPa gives 14.3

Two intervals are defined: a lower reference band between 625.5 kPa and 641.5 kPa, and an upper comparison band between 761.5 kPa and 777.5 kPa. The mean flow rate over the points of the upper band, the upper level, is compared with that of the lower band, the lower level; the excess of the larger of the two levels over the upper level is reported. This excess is 1.5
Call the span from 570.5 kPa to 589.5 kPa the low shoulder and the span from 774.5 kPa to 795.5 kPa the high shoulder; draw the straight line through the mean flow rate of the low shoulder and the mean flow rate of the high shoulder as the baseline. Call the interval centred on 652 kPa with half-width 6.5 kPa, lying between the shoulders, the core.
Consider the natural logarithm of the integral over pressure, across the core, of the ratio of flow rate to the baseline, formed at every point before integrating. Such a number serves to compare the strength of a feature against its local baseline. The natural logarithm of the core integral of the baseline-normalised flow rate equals 2.24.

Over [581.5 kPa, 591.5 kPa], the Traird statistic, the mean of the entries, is 10.7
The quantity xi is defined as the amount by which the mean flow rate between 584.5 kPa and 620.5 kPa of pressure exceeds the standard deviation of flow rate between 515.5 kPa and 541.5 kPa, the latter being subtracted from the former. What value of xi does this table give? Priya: 8.9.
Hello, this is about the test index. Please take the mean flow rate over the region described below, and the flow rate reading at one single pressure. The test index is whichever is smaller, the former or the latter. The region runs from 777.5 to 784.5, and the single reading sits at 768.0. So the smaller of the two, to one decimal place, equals 6.2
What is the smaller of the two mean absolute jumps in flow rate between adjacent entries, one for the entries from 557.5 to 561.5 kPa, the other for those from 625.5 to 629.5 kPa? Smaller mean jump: 0.21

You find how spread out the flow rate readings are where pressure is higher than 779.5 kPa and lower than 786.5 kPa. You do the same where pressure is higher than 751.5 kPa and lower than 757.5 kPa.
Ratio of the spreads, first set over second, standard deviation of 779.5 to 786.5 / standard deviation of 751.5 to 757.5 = 1.6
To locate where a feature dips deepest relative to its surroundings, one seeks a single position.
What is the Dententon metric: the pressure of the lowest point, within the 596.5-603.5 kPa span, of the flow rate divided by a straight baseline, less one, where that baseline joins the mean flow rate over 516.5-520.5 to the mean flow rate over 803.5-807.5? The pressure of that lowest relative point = 603.0 kPa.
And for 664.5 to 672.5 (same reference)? 665.0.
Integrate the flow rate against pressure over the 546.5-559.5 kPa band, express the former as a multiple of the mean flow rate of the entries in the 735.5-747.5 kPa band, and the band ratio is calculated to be 18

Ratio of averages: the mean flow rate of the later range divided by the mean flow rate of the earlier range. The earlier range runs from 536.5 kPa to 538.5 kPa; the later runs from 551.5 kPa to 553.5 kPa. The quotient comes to 1.2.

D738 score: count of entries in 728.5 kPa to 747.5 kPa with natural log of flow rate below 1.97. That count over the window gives 11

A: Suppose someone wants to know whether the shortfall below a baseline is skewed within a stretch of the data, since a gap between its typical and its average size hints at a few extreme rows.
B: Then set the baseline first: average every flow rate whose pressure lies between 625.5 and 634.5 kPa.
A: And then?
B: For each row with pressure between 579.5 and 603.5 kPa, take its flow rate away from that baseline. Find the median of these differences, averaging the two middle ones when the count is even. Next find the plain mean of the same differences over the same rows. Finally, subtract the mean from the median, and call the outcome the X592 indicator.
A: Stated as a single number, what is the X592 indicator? -0.018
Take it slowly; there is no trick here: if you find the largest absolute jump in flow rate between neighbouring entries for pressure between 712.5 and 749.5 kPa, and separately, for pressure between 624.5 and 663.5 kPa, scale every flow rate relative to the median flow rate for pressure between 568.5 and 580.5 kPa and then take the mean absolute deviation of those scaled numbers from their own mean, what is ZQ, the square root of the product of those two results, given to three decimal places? 0.176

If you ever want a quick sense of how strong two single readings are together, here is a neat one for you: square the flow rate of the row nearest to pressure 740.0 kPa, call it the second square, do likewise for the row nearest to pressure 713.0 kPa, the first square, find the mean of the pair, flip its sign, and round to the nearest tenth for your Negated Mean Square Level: -51.8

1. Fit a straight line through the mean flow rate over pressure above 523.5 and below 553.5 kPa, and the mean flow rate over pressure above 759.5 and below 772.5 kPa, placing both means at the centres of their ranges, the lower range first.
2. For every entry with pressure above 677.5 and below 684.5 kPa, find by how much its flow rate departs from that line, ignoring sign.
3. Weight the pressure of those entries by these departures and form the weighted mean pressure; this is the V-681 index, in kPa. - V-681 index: 680.6 kPa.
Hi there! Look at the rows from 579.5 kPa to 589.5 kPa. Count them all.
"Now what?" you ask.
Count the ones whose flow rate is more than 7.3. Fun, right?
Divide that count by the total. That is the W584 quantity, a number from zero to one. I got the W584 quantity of 1.0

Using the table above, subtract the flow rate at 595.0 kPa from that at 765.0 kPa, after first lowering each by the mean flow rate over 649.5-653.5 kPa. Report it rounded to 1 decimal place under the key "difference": -3.4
